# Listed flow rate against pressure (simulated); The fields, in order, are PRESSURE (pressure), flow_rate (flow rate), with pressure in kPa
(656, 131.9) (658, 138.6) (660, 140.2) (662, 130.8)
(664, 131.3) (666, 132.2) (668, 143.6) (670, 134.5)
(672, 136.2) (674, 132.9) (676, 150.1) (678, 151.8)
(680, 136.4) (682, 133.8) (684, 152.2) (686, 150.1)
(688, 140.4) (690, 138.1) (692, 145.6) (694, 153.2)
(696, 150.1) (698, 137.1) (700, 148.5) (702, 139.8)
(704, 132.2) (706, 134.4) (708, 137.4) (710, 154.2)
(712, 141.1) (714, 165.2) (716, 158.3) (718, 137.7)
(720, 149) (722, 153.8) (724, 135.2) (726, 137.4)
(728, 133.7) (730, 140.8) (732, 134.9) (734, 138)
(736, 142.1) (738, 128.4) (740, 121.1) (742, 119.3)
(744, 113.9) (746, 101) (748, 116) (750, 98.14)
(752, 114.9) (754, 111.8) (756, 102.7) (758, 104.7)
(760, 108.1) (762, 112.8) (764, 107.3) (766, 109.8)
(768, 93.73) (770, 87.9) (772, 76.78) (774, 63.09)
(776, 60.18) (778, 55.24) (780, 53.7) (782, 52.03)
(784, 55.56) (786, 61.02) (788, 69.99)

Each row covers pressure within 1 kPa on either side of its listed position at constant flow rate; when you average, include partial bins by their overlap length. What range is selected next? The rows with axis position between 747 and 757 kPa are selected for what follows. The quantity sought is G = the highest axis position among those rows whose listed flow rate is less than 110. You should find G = 756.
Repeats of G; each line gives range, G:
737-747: 746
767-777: 776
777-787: 786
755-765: 764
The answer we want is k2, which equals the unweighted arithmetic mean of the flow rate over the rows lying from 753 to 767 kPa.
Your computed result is 108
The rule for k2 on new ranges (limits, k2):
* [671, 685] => 142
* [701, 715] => 143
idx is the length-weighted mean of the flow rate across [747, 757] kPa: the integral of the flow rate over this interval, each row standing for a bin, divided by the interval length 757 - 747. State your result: 109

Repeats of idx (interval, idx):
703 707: 133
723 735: 137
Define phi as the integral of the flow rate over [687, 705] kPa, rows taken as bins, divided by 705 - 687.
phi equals 143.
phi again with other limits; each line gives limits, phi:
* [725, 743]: 133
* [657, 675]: 136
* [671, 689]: 143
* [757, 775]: 96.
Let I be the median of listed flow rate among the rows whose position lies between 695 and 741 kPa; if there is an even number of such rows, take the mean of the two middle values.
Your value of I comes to 138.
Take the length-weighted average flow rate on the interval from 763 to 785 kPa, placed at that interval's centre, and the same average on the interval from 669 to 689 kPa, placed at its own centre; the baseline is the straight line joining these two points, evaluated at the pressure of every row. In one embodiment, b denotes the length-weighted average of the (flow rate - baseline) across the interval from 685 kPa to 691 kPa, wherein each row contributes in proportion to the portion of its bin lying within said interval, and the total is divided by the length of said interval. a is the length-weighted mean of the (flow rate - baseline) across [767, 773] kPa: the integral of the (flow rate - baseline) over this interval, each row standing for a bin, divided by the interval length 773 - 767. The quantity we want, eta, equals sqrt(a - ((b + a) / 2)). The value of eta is 0.9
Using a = 9.2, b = 7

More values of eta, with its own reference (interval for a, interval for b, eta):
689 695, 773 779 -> 3.6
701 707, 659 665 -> 4.0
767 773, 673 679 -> 2.0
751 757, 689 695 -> 2.0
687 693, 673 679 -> 1.8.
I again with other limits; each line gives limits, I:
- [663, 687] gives 136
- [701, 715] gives 140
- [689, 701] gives 147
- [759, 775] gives 101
